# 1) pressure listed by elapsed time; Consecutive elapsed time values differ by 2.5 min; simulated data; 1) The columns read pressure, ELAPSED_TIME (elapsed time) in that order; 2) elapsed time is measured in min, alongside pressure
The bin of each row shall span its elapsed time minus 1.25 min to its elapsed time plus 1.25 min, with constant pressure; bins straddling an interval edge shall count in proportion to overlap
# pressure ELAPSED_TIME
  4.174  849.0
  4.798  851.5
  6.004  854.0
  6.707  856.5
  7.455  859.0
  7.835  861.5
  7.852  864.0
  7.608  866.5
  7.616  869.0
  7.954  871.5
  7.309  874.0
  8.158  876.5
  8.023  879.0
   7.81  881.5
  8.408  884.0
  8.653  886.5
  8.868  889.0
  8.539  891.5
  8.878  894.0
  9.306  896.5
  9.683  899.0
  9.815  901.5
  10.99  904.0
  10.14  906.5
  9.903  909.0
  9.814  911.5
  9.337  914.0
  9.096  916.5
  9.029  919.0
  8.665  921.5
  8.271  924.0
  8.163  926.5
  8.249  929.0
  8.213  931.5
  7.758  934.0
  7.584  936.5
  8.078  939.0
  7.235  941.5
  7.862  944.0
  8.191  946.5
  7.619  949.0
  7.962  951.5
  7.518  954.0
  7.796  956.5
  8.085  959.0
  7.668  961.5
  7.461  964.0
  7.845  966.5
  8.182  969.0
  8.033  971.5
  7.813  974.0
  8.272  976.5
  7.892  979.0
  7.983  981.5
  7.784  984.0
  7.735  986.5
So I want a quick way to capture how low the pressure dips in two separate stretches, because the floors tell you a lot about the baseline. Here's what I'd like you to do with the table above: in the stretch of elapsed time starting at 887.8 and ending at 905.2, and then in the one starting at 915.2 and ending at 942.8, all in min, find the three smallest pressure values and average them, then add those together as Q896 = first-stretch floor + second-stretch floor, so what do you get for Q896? 16.3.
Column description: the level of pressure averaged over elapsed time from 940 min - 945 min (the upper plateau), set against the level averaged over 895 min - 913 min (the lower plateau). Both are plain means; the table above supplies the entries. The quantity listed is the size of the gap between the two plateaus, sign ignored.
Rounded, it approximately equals 2.4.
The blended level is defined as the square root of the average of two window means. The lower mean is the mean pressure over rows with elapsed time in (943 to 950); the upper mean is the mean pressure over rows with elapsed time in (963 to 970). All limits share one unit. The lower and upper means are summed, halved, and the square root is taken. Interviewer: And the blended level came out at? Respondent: 2.80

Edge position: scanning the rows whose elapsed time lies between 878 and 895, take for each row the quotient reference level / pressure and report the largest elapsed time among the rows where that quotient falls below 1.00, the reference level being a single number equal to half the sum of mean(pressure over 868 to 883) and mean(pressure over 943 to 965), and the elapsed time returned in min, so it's 894.0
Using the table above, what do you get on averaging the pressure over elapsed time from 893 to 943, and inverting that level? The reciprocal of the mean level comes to 0.112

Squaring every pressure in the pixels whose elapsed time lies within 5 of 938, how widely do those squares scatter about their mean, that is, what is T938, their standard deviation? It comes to 5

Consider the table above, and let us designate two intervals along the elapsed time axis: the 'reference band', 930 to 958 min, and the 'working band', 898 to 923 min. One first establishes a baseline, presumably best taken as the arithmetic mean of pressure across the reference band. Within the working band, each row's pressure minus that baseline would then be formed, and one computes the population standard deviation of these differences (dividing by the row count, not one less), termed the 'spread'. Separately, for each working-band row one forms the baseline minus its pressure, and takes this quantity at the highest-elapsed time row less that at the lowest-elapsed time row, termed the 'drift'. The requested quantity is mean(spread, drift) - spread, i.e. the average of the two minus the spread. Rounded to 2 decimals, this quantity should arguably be 0.20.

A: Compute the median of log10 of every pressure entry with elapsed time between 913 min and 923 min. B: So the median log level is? 0.96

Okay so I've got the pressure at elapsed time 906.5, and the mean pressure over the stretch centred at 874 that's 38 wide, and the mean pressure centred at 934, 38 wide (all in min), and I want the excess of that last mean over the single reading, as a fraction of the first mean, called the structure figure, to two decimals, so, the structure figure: -0.25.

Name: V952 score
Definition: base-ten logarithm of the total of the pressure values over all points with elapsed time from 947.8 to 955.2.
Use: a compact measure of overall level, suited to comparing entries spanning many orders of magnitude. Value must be 1.4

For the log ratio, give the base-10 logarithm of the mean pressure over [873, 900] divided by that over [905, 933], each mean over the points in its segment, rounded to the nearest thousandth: -0.024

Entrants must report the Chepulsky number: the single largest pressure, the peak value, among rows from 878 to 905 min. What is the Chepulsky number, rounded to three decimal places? 10.990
